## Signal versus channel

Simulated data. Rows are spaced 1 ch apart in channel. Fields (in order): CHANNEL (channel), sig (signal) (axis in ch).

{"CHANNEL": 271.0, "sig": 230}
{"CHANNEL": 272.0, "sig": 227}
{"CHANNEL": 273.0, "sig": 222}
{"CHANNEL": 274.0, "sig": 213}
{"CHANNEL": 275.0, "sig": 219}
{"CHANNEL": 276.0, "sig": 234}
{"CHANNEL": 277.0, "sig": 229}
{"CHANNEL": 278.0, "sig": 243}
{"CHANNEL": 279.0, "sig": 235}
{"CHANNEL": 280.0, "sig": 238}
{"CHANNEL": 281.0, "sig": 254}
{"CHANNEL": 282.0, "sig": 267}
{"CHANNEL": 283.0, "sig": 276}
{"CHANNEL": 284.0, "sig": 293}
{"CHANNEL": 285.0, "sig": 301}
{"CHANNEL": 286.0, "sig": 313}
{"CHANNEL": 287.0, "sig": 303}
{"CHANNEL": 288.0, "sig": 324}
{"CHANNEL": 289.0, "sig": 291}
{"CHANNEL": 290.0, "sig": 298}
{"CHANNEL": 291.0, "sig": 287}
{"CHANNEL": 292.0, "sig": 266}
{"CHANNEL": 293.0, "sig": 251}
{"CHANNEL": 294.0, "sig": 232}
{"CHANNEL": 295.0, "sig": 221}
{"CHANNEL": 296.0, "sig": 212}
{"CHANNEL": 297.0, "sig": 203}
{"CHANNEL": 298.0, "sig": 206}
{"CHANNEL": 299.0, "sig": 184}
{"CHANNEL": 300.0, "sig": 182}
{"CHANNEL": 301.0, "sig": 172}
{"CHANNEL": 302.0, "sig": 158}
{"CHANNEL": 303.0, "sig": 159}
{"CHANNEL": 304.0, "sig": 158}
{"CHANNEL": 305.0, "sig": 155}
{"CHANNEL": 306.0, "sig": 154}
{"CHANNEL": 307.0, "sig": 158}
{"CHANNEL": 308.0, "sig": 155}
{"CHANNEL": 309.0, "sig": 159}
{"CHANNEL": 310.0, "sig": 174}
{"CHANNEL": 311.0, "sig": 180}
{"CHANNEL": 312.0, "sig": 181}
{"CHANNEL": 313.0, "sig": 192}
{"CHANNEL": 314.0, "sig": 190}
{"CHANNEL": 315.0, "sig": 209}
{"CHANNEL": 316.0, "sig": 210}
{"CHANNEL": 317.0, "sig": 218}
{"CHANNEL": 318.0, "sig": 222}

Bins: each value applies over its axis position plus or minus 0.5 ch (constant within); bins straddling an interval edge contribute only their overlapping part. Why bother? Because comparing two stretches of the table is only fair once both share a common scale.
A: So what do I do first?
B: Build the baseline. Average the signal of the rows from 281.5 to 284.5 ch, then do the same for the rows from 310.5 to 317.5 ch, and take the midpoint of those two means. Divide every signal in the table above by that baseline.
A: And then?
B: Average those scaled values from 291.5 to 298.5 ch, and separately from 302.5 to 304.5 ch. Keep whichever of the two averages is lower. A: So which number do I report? 0.666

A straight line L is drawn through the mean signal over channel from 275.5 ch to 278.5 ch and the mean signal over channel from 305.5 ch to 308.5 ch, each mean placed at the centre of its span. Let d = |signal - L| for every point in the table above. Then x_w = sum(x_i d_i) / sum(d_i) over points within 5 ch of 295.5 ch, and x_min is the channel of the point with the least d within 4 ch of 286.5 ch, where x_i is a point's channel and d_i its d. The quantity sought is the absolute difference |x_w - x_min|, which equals 10.7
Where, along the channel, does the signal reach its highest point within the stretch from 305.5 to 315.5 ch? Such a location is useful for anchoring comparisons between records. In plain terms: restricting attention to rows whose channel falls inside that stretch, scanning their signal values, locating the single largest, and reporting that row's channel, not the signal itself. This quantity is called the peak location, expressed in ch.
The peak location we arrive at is 315.0 ch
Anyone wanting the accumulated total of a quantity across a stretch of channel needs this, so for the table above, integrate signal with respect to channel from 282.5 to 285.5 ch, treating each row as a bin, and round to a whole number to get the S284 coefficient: 870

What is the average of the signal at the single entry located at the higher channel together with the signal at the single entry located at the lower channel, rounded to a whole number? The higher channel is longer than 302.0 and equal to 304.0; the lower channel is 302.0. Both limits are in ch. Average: 158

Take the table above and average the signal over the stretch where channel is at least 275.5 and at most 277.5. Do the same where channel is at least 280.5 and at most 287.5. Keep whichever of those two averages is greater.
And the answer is 287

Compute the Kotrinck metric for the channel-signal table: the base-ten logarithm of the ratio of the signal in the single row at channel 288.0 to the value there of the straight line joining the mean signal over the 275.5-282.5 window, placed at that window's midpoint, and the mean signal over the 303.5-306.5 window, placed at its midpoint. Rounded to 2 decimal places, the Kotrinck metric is 0.18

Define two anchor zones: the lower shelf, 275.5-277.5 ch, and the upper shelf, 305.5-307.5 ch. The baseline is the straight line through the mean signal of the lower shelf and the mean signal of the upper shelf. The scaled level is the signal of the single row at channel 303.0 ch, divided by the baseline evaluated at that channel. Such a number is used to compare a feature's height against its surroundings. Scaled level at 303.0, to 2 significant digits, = 0.96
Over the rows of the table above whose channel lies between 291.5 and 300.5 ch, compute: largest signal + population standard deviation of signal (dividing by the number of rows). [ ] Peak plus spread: 293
